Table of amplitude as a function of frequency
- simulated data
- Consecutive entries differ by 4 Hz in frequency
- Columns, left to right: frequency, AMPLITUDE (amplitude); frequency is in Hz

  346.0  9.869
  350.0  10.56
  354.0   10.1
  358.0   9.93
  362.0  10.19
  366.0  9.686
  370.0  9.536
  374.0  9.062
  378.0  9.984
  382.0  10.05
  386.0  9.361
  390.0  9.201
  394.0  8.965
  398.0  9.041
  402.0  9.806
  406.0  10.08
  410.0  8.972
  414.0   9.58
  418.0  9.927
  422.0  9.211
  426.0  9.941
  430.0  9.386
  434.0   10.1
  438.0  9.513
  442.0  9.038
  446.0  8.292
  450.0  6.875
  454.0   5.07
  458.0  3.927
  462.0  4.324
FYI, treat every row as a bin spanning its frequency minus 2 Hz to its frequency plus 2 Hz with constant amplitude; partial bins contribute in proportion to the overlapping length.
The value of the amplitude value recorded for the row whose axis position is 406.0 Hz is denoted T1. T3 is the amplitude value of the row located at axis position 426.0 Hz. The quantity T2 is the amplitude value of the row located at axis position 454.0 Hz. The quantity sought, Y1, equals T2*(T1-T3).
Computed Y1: 1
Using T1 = 10.08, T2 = 5.07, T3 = 9.941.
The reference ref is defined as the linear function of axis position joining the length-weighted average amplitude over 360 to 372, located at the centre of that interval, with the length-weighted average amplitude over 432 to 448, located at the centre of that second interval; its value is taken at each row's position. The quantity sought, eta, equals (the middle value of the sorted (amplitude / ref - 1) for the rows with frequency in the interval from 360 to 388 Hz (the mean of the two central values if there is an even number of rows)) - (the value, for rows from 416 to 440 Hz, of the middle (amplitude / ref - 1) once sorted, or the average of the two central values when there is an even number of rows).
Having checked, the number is -0.054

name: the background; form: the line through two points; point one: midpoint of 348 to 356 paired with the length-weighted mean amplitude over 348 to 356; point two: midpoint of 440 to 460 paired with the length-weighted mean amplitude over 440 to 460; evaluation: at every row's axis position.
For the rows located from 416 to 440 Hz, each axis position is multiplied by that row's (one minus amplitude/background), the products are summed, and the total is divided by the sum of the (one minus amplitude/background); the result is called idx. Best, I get 429.0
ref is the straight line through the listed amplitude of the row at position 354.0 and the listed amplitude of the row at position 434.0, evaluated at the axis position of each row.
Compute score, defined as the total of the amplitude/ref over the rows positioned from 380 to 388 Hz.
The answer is 1.92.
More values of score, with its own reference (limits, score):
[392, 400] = 1.78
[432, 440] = 1.94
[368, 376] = 1.84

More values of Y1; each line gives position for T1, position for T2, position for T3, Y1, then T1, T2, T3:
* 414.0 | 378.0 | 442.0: 5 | 9.58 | 9.984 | 9.038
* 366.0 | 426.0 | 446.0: 14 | 9.686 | 9.941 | 8.292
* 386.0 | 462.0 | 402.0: -2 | 9.361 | 4.324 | 9.806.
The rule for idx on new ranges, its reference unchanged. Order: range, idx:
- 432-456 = 436.4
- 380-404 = 393.9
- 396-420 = 410.2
